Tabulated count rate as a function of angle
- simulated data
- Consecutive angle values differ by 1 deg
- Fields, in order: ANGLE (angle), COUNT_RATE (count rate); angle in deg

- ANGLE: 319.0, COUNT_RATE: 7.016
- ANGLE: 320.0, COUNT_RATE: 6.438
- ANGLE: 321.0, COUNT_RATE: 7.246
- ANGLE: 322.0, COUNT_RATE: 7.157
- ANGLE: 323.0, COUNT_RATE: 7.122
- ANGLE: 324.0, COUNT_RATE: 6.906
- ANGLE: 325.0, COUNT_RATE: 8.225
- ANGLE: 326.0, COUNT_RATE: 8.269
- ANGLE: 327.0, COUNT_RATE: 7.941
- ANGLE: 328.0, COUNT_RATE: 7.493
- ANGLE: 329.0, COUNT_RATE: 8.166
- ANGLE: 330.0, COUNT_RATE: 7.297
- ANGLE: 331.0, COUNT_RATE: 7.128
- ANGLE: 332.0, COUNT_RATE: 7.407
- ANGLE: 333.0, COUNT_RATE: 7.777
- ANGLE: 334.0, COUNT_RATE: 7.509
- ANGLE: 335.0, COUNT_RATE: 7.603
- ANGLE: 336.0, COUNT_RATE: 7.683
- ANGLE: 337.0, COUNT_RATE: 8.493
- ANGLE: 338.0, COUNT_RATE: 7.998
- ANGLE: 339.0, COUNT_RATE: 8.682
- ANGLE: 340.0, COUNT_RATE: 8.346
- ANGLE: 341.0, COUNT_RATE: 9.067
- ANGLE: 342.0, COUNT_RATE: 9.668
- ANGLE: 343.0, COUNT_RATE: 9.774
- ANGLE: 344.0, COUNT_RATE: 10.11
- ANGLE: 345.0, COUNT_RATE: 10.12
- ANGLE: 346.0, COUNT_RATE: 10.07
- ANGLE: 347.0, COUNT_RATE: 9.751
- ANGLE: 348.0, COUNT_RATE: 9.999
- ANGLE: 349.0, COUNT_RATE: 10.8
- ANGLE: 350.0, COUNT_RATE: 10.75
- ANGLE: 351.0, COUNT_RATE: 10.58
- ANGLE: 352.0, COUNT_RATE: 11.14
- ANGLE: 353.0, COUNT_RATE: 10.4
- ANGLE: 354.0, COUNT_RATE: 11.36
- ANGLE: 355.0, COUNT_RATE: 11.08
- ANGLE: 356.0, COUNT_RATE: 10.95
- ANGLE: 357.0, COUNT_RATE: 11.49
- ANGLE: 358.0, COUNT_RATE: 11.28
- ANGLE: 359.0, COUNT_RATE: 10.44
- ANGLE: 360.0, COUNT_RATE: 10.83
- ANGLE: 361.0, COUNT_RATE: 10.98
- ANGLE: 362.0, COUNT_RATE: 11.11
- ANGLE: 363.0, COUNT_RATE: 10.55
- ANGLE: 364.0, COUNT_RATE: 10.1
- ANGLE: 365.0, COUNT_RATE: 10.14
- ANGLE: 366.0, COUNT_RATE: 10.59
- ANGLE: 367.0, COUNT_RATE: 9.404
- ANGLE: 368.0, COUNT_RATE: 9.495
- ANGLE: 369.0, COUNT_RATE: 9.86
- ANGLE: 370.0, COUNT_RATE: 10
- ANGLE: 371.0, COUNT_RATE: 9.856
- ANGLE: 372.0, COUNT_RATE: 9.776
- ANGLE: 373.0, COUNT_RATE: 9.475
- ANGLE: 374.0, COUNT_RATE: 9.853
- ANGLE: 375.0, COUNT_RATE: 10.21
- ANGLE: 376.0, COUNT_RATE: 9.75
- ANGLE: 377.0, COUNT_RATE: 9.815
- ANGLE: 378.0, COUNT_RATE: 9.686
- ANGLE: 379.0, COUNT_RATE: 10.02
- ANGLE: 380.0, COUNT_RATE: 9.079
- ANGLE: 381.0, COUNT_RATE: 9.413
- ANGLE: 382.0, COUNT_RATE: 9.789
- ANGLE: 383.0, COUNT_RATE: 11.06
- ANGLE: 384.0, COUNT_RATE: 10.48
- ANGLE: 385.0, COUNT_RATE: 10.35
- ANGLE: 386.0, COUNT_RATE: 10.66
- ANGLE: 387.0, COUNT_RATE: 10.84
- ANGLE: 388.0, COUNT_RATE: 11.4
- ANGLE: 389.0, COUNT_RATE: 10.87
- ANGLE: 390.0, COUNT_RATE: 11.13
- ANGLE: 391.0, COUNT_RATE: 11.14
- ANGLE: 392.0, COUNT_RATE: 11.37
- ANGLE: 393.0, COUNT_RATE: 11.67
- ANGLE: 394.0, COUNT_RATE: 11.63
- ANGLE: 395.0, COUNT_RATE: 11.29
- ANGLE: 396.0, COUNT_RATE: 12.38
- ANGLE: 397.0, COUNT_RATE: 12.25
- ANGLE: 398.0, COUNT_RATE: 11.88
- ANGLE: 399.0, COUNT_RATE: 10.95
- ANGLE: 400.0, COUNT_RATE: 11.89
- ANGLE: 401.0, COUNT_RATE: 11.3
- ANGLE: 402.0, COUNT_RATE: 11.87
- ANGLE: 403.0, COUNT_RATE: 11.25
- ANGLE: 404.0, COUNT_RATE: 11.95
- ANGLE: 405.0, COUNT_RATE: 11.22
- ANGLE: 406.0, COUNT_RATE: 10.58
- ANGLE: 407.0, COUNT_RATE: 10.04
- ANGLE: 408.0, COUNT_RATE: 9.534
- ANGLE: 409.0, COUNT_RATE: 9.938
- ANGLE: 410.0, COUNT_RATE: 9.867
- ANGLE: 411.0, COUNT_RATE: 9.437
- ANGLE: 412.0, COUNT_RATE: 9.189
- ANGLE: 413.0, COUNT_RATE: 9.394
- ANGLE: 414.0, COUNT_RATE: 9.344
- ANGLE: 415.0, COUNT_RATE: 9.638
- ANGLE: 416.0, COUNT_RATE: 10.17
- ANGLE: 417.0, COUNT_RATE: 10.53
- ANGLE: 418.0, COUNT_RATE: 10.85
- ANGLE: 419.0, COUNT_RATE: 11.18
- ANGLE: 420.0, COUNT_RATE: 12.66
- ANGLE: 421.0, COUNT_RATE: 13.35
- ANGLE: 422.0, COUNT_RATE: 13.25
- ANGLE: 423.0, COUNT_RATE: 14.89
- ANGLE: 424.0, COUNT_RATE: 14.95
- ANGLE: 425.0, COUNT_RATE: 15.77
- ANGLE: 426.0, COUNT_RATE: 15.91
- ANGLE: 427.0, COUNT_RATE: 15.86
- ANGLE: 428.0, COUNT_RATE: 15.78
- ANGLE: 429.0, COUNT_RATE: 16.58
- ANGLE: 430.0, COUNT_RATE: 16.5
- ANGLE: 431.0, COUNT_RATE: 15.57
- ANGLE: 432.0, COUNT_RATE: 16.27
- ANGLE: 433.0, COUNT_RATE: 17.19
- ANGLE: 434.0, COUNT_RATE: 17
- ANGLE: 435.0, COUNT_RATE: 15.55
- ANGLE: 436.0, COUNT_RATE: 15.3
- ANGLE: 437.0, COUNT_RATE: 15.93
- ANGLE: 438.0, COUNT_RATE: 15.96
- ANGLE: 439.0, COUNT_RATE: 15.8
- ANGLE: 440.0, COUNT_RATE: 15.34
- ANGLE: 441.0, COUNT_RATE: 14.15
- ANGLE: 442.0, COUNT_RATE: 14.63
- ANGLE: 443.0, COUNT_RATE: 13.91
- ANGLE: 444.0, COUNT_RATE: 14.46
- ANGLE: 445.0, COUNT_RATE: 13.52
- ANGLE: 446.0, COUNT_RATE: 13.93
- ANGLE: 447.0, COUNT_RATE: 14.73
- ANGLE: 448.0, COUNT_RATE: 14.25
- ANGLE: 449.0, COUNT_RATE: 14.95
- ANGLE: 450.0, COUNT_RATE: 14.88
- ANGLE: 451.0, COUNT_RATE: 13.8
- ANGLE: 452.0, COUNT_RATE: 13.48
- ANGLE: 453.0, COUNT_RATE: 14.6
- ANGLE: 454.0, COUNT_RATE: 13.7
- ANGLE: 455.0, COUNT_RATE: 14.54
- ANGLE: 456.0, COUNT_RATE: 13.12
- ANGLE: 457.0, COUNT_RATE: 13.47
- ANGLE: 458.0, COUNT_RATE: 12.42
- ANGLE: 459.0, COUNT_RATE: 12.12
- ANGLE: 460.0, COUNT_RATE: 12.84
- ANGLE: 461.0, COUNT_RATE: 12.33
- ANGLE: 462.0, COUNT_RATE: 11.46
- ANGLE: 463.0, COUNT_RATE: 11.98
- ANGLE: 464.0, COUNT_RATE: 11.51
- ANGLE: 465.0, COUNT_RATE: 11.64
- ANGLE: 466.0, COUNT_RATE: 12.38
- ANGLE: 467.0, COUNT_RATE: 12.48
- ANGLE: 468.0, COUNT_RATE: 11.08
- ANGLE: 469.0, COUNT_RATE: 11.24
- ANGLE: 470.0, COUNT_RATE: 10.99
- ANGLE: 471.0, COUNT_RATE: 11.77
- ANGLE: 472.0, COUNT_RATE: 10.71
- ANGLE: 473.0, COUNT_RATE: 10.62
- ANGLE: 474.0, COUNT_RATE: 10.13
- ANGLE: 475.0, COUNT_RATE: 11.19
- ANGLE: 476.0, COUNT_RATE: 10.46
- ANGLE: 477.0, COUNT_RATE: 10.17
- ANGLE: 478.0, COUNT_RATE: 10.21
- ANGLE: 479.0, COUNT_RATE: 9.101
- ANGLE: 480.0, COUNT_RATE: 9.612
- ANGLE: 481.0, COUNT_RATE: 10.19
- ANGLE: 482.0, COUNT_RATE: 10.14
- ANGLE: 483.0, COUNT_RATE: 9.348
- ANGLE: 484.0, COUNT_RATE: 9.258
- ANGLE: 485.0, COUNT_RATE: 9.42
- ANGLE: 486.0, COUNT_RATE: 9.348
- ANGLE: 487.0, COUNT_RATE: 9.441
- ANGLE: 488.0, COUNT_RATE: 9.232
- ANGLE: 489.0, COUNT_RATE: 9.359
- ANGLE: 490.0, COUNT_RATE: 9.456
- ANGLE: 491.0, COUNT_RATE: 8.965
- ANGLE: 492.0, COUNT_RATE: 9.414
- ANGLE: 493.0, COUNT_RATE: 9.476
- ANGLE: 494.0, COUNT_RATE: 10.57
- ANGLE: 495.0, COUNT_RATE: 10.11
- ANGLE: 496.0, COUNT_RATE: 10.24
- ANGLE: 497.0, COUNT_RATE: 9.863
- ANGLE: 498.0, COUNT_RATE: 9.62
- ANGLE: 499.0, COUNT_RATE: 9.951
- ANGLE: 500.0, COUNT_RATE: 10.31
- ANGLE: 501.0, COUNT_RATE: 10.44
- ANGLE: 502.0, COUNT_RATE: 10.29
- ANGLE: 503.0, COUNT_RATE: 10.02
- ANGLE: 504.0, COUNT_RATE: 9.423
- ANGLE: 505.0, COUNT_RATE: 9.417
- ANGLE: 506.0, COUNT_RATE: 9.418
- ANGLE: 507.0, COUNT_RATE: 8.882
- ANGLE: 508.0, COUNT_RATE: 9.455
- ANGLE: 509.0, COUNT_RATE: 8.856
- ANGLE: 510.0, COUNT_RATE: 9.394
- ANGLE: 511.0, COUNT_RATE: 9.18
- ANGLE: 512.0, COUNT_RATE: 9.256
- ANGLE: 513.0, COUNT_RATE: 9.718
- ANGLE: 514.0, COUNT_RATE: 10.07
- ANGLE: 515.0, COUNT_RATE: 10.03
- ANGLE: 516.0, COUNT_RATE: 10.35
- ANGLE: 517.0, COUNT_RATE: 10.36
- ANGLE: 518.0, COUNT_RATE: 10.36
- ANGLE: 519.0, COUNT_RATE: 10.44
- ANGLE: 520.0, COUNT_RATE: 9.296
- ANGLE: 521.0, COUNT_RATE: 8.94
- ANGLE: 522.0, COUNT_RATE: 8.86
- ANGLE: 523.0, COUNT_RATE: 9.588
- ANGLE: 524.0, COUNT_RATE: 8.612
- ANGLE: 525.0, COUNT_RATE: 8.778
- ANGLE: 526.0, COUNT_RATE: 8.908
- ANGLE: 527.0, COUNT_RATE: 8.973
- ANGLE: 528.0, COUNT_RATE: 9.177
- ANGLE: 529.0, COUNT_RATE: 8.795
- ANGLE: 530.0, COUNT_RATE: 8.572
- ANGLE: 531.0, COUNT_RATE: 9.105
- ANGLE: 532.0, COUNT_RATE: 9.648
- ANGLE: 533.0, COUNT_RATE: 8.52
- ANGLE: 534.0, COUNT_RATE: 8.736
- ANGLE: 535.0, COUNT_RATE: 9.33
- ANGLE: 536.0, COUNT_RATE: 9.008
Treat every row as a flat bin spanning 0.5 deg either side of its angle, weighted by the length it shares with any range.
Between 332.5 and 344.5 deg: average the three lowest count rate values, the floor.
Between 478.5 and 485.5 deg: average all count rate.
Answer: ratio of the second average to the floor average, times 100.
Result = 126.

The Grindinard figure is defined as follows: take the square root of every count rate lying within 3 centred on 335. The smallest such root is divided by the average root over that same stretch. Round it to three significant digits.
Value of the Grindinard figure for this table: 0.994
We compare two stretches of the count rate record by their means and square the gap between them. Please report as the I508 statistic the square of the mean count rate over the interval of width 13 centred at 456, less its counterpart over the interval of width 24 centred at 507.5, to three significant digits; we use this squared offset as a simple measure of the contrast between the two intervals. 12.1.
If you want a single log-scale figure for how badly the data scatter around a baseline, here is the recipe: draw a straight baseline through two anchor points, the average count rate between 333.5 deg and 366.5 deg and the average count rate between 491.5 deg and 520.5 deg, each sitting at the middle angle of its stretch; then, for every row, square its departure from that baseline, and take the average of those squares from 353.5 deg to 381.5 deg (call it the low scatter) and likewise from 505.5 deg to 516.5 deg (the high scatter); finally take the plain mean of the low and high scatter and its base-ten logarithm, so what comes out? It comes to -0.40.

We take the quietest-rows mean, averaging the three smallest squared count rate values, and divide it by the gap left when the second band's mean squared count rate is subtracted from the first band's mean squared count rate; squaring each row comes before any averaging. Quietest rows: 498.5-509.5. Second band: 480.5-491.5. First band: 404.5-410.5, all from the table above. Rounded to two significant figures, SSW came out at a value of 5.7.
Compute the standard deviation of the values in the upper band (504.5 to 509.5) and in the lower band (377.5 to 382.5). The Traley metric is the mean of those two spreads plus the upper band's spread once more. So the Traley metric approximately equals 0.6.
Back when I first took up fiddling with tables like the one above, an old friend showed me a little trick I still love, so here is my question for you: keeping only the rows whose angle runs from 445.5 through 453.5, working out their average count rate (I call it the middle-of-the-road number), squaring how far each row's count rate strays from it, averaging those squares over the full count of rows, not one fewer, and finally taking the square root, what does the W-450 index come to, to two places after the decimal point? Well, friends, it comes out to 0.51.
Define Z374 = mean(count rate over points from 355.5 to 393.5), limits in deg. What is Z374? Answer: 10.4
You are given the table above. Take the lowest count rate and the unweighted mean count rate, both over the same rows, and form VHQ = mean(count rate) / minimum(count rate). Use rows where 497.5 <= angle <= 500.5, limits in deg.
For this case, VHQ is 1.04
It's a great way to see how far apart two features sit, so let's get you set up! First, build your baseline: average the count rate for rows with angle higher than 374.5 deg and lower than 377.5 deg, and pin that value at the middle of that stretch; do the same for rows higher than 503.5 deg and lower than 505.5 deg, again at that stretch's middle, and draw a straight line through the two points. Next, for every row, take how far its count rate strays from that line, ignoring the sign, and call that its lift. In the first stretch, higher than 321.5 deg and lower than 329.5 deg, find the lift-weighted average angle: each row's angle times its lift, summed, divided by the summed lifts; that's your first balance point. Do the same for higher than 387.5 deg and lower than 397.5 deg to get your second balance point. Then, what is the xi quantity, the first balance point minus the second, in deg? -68.0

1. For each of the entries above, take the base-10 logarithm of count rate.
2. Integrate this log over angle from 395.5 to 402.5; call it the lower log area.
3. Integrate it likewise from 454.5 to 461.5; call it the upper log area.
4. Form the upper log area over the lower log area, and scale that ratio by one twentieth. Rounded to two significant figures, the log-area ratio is 0.052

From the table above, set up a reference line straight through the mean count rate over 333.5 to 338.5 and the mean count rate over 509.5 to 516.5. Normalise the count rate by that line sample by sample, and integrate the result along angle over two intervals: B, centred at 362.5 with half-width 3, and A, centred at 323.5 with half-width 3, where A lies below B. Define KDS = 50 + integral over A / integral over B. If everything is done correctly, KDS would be 50.7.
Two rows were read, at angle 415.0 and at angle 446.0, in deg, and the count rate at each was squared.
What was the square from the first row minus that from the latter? -101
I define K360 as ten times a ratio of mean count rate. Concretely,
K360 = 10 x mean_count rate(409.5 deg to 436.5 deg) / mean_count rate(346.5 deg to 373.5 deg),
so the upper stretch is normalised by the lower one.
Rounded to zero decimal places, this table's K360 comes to 13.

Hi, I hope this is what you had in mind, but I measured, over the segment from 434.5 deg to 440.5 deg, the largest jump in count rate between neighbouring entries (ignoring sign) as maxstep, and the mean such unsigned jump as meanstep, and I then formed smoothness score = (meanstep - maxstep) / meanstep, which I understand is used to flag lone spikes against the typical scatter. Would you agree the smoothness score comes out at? -1.1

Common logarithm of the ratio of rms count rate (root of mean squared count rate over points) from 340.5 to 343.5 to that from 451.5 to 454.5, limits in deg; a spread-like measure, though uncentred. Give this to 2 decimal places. -0.17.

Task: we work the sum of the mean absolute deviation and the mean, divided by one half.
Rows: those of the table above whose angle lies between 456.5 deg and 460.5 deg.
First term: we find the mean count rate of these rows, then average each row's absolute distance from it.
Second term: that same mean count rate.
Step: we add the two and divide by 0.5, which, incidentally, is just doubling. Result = 26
